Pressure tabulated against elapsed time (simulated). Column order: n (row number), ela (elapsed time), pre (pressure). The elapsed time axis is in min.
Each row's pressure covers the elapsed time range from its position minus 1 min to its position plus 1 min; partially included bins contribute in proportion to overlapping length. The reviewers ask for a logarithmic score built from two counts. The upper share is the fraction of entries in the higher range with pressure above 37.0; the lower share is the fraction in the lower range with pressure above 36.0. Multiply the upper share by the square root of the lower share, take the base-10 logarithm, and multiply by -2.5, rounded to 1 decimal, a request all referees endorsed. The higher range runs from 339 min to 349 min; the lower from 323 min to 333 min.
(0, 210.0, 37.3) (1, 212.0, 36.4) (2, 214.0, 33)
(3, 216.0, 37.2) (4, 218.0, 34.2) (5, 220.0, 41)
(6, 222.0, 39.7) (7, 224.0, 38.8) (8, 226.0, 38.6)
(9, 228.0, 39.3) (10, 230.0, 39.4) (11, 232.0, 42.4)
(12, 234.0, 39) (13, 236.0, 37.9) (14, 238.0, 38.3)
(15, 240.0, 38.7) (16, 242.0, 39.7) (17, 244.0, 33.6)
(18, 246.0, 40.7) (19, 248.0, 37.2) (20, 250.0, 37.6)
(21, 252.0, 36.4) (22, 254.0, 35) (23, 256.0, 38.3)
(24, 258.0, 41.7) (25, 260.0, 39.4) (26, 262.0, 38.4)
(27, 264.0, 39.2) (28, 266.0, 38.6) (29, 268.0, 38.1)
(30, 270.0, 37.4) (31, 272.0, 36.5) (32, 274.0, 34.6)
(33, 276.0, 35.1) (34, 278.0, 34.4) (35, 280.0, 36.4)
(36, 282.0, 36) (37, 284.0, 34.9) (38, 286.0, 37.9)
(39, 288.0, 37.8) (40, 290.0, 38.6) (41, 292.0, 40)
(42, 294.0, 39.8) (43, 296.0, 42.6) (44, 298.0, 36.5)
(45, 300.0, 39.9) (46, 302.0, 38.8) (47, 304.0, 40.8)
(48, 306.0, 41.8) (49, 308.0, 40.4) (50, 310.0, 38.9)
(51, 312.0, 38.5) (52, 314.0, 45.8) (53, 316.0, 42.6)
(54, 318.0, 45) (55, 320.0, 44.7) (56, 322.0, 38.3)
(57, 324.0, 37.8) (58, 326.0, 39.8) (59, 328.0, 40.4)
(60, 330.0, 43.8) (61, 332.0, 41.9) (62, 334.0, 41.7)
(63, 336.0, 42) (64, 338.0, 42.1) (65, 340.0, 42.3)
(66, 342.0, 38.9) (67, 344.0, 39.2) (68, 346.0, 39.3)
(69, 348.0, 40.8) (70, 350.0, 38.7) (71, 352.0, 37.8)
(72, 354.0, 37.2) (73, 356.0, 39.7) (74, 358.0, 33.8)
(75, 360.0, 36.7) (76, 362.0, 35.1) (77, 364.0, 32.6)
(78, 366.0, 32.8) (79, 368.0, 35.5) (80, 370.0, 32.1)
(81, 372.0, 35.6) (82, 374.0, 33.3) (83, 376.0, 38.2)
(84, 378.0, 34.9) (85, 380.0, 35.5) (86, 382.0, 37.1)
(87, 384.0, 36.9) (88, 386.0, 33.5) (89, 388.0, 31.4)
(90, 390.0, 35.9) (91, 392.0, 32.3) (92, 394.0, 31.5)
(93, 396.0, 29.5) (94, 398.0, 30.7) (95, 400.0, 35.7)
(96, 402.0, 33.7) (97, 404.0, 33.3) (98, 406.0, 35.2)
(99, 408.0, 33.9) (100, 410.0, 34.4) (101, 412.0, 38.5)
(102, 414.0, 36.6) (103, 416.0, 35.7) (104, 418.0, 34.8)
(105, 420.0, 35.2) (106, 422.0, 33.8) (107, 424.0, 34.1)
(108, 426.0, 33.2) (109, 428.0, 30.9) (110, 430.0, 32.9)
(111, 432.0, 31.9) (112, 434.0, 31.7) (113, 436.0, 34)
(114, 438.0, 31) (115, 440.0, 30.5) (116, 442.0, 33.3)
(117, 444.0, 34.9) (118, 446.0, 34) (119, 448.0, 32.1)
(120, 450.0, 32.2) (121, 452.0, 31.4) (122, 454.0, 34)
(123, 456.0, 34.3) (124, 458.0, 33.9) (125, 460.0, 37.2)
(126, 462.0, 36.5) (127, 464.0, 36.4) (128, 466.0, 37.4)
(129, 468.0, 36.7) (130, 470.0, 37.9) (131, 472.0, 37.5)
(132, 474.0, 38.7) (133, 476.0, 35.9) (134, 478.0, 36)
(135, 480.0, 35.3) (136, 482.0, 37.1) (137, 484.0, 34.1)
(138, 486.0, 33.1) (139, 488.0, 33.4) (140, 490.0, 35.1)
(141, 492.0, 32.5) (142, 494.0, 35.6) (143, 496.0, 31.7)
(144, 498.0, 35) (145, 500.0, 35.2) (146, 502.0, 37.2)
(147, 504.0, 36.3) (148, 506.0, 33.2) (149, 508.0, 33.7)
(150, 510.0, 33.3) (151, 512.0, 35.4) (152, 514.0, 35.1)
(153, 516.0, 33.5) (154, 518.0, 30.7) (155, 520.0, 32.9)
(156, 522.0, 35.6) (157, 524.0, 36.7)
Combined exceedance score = 0.0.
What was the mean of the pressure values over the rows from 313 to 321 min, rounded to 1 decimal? 44.5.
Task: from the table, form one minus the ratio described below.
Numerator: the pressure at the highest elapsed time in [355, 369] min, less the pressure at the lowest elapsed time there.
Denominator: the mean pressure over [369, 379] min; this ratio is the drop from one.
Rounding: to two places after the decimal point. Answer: 1.12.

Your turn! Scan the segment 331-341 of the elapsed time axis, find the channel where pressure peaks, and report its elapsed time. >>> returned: 340.0 min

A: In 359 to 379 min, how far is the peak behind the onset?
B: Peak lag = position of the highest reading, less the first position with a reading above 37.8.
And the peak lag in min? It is 0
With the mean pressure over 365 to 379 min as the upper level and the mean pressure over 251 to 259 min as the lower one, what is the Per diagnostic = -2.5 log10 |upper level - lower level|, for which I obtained -1.3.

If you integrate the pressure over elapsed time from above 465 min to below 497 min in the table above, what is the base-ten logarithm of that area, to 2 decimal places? 3.06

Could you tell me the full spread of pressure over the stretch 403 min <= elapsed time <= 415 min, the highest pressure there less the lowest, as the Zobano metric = 5.2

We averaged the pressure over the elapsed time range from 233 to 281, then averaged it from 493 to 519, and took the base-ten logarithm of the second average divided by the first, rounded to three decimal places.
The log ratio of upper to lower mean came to -0.040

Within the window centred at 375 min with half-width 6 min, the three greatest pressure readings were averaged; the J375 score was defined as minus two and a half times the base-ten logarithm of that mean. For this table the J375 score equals -3.90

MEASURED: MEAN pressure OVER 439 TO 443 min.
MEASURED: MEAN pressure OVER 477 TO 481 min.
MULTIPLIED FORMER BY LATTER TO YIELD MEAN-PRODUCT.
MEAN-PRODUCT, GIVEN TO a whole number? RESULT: 1137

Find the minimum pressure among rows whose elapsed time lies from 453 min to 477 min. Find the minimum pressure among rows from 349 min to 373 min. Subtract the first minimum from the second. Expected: -1.8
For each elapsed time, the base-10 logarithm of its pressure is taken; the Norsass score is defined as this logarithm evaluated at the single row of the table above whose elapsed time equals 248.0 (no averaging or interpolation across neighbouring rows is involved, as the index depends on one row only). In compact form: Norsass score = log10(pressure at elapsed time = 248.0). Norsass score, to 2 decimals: 1.57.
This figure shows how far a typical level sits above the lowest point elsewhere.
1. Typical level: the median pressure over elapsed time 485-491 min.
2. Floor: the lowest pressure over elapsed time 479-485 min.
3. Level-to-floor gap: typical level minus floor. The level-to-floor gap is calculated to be -1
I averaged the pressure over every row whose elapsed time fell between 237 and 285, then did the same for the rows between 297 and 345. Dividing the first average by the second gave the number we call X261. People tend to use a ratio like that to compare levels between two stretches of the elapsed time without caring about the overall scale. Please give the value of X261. 0.91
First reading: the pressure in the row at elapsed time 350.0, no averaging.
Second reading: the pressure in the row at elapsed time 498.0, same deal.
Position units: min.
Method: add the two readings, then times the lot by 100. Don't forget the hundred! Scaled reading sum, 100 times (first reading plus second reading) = 7370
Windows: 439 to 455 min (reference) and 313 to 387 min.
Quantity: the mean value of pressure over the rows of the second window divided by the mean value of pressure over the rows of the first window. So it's 1.17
